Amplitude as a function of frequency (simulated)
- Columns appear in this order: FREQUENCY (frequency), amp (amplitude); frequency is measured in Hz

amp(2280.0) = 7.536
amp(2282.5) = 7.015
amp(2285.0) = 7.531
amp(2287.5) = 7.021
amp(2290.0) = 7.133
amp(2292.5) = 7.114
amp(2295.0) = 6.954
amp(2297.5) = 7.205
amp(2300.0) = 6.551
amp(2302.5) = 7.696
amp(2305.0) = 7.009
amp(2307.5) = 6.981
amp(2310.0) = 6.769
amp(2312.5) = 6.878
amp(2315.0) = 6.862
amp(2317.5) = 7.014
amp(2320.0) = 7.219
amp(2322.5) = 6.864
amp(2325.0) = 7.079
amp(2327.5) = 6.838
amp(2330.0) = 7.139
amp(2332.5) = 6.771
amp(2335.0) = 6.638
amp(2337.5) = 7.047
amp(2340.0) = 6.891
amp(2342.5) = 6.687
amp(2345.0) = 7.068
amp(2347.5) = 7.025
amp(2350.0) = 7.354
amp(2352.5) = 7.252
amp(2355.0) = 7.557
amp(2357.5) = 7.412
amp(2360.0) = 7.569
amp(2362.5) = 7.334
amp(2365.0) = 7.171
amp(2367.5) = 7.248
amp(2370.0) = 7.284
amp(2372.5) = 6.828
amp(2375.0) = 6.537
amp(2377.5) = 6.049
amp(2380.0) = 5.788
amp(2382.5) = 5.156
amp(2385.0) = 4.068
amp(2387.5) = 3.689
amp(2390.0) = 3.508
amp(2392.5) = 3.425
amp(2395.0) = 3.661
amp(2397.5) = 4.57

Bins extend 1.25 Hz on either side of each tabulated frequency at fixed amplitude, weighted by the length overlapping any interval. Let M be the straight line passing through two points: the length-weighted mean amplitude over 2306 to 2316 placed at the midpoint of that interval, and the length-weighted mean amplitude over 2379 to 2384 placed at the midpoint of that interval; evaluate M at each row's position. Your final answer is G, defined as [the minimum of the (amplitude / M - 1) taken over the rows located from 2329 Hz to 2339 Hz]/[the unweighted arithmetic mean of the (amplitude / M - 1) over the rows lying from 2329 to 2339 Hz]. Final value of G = 0.54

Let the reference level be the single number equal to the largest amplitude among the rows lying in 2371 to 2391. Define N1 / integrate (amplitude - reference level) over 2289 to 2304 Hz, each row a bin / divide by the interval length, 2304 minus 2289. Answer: 0.28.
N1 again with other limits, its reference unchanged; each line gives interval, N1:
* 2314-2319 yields 0.13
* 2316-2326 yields 0.21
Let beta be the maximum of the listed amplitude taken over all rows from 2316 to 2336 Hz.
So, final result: 7.219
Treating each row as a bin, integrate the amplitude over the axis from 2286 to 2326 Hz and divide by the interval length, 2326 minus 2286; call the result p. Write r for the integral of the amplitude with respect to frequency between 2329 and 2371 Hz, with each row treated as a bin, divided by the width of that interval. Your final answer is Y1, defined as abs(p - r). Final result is 0.12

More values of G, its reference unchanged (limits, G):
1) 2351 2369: 0.80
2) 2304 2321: -1.06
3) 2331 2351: 0.37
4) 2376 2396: 2.00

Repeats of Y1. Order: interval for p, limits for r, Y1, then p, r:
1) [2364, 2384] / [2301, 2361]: 0.59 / 6.47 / 7.06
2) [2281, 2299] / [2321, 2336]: 0.24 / 7.14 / 6.90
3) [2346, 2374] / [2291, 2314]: 0.25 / 7.27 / 7.02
